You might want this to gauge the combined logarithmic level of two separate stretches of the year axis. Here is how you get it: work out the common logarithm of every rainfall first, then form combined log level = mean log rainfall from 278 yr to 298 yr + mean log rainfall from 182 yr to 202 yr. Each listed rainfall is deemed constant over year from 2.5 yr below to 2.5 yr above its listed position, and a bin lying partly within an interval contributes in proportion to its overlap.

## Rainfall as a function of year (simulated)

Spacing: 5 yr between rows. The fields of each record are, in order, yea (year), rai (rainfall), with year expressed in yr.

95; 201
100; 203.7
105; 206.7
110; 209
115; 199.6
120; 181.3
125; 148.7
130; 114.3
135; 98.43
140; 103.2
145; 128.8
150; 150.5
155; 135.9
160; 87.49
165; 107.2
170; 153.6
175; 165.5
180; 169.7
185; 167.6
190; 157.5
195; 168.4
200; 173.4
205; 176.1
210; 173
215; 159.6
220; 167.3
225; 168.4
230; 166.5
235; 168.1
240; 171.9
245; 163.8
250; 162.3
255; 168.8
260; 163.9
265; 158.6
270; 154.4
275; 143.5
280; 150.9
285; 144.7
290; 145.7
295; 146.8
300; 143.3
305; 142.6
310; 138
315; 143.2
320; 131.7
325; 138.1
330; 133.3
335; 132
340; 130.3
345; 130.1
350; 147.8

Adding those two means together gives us 4.39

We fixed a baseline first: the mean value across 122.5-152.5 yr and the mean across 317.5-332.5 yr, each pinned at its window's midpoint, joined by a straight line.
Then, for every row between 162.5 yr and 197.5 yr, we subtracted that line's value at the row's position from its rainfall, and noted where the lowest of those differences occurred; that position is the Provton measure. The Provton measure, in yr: 165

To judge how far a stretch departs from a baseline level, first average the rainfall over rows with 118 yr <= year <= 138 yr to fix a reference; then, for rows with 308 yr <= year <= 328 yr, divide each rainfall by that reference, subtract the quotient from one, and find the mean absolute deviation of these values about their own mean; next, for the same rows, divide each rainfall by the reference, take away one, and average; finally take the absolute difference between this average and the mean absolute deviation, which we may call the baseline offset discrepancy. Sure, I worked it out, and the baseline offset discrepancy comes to 0.01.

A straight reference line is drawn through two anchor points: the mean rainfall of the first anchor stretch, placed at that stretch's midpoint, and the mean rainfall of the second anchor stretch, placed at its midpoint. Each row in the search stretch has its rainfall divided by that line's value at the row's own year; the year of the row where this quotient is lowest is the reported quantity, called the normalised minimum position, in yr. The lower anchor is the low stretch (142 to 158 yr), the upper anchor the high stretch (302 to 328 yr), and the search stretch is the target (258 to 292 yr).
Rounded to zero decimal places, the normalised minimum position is 275 yr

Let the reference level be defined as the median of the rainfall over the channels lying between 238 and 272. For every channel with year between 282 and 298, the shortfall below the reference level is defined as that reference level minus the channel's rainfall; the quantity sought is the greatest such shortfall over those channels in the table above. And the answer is 19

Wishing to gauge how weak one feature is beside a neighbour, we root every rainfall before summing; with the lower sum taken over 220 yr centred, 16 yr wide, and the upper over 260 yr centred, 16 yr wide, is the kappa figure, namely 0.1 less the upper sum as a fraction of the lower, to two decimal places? -0.90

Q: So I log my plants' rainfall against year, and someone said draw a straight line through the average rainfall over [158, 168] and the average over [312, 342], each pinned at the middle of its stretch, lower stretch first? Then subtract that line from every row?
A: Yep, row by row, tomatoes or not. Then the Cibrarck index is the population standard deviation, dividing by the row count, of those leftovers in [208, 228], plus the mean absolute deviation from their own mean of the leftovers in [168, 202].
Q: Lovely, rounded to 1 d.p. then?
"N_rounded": 10.0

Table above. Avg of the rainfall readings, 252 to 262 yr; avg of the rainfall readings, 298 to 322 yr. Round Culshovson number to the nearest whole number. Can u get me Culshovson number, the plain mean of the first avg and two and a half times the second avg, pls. 258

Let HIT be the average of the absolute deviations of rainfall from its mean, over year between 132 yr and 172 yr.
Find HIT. 22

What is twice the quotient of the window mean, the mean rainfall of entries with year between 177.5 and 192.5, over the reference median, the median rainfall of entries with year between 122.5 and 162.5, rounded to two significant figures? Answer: 2.7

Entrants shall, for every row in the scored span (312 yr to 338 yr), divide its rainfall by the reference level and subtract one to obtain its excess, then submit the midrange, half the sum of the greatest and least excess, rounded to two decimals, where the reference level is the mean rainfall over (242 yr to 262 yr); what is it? -0.17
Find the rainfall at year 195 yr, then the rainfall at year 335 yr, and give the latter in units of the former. 0.78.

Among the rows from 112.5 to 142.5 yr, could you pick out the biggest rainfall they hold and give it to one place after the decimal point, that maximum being 199.6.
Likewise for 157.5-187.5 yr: 169.7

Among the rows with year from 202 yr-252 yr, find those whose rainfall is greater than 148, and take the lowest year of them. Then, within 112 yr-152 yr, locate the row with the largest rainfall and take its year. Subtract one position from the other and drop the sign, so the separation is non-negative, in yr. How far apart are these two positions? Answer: 90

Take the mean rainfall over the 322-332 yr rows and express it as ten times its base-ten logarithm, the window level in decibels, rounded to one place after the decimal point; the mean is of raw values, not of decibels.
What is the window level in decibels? 21.3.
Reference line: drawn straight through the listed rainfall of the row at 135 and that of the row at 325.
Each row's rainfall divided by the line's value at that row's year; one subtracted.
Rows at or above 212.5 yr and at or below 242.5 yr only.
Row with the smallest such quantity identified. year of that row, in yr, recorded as 215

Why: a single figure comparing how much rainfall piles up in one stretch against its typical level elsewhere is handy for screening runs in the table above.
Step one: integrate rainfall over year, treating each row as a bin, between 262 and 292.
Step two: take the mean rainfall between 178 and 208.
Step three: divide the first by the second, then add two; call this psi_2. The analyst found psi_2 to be 29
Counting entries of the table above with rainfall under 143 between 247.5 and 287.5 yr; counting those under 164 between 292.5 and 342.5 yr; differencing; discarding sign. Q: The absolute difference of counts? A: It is 10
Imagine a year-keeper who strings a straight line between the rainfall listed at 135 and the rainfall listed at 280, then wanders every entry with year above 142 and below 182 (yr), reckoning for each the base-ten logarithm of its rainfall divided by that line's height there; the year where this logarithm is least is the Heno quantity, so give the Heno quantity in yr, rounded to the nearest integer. 160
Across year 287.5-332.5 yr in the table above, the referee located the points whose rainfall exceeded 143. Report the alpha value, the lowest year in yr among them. 290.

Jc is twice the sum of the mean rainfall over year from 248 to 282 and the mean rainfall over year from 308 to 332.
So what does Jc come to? 589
